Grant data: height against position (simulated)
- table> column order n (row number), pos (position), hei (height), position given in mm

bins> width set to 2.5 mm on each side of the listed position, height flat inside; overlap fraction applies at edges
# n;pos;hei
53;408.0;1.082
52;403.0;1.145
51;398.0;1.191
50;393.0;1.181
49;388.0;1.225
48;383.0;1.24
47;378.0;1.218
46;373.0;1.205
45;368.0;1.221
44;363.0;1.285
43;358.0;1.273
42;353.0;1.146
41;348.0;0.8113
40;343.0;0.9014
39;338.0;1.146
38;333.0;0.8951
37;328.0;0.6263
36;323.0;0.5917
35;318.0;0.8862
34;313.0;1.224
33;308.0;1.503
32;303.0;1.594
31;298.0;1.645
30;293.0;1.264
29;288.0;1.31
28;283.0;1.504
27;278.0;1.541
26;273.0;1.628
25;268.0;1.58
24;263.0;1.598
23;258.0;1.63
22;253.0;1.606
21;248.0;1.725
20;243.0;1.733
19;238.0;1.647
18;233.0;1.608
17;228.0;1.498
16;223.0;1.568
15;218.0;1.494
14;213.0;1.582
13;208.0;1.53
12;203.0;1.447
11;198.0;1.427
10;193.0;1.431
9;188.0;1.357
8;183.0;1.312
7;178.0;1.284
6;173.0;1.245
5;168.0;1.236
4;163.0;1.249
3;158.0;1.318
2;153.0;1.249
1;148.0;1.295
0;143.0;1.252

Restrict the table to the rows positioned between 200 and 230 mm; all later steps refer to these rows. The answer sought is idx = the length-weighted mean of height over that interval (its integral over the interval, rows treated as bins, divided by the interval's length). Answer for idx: 1.5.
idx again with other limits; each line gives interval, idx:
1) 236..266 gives 1.7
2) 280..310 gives 1.5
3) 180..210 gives 1.4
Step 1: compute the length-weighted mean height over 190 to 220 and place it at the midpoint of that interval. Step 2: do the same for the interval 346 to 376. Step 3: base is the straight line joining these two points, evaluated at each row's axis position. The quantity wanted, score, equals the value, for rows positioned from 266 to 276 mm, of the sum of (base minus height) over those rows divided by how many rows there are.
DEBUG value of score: -0.26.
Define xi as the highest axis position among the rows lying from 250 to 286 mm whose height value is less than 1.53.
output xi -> 283.0 mm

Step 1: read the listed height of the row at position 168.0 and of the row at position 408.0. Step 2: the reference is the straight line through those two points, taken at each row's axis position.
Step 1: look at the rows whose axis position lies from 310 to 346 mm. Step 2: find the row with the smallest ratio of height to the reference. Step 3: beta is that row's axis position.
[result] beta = 323.0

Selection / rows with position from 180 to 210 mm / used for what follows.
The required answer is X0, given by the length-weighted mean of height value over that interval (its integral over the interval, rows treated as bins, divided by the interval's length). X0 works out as 1.41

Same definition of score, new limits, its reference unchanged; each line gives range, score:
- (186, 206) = 0.09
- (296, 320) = -0.10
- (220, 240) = -0.15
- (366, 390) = -0.09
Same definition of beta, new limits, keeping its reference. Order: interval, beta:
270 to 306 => 293.0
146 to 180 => 168.0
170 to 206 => 173.0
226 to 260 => 228.0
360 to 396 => 393.0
